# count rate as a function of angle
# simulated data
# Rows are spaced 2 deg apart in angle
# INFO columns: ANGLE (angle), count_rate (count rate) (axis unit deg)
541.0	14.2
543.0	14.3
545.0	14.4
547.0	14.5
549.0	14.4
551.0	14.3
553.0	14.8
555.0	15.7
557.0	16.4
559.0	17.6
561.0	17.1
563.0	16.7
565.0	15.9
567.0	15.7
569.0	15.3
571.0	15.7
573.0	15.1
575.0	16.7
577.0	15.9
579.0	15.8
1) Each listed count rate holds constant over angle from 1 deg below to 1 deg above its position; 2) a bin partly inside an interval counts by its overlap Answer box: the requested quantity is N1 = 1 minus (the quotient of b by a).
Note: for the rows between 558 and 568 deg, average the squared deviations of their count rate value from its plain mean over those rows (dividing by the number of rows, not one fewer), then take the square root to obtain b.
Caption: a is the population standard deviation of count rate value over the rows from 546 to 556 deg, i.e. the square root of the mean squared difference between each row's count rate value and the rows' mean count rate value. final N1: -0.4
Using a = 0.51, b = 0.72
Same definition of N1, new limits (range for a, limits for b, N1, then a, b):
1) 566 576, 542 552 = 0.9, 0.55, 0.07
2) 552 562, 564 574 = 0.7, 0.99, 0.29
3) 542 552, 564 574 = -2.9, 0.07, 0.29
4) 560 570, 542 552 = 0.9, 0.66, 0.07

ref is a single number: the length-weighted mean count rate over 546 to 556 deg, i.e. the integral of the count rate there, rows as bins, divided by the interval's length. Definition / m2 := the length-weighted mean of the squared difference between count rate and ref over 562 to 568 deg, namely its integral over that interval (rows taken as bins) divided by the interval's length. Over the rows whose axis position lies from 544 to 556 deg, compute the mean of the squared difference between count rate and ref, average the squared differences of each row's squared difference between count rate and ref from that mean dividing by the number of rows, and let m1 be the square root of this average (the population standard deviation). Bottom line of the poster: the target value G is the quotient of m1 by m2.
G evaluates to 0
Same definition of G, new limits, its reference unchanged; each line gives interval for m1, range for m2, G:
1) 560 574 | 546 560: 1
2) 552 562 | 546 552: 25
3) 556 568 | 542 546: 16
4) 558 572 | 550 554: 28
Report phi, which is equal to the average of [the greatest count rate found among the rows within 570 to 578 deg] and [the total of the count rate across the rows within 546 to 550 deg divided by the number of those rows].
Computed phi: 15.6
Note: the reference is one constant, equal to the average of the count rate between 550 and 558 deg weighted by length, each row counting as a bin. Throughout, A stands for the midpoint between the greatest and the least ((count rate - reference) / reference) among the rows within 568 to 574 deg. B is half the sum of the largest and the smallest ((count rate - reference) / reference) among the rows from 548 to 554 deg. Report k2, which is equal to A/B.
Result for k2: -0.1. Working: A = 0.01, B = -0.05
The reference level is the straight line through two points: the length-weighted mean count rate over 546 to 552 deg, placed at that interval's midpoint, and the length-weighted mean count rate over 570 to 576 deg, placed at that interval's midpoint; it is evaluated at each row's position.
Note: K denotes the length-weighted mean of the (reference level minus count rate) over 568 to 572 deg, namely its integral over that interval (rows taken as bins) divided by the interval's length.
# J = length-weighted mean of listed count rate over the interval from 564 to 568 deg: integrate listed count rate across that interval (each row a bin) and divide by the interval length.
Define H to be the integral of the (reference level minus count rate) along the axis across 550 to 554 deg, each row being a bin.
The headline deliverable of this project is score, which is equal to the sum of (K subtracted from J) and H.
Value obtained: 16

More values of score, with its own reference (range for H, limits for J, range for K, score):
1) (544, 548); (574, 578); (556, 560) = 17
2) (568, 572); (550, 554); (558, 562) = 17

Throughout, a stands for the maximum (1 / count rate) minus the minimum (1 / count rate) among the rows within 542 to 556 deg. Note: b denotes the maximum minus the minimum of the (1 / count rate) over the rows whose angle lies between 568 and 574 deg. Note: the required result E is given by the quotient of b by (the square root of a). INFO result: 0.032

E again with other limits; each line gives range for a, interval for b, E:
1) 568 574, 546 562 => 0.261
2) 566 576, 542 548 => 0.012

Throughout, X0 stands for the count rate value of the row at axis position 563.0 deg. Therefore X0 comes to 16.7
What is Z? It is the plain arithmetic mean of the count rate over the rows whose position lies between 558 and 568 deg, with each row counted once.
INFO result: 16.6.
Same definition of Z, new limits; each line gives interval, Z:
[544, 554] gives 14.5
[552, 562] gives 16.3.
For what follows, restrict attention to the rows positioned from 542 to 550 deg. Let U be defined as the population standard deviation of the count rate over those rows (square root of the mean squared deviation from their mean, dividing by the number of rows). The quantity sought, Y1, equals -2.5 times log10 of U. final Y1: 2.9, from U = 0.07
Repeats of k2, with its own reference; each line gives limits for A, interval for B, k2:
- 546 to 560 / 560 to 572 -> 0.7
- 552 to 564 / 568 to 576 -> 1.5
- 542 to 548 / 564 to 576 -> -1.5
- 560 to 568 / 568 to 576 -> 1.8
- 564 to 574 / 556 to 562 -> 0.1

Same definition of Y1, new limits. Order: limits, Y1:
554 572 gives 0.4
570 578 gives 0.6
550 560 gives -0.2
